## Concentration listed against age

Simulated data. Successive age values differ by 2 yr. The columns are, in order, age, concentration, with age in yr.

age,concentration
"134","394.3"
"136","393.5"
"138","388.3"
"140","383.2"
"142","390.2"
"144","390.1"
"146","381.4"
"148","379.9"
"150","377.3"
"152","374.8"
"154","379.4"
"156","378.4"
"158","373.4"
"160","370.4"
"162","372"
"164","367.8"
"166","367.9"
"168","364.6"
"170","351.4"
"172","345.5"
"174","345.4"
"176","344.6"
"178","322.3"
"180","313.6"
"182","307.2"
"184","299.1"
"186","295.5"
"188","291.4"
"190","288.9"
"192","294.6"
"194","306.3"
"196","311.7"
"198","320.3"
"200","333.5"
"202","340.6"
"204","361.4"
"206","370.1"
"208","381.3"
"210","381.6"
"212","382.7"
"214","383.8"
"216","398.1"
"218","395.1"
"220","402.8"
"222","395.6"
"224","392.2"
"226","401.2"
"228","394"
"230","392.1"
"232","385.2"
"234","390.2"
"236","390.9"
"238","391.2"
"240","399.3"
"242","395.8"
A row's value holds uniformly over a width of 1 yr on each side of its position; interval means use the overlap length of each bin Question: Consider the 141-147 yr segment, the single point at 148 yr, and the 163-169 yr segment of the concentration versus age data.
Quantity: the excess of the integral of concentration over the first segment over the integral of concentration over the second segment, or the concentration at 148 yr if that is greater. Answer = 380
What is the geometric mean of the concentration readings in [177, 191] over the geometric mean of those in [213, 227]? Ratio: 0.76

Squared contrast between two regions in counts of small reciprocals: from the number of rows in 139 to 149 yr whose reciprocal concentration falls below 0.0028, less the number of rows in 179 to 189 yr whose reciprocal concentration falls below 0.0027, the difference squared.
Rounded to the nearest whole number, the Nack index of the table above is 25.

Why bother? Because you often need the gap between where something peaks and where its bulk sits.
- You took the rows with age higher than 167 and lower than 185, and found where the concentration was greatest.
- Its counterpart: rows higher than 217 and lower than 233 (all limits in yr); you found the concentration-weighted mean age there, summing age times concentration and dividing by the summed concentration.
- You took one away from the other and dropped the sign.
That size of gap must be 57.0 yr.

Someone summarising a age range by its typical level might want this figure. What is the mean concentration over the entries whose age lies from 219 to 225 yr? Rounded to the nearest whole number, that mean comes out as 397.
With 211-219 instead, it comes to 390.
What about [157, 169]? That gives 369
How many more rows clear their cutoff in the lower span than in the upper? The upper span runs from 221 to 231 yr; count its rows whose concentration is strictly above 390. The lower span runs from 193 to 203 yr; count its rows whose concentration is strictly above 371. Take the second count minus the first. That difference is -5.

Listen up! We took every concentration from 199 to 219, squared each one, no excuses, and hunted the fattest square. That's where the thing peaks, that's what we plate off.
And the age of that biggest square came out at 216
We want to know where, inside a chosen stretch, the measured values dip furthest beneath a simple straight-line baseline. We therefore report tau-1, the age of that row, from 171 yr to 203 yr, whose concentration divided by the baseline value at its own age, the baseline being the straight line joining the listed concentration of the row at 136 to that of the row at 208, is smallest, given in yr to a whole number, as 190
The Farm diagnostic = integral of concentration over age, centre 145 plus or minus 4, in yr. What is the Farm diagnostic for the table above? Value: 3083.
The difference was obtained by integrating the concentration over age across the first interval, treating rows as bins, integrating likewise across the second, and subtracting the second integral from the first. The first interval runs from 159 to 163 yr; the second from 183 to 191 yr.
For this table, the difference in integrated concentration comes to -865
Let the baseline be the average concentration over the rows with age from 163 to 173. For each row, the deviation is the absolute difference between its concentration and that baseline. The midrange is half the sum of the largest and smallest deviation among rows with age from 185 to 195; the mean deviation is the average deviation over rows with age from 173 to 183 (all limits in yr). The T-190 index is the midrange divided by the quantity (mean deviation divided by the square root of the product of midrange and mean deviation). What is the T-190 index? 85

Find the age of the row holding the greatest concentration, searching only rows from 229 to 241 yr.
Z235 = 240 yr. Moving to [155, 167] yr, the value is 156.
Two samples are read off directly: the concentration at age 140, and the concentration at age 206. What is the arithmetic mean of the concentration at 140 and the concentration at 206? 377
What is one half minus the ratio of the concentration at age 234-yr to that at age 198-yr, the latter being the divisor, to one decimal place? -0.7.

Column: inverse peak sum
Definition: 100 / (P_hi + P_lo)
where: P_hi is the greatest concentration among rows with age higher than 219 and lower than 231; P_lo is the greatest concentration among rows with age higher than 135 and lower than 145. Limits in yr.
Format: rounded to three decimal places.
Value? 0.126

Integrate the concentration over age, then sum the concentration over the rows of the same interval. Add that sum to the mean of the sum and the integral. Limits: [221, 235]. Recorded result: 6876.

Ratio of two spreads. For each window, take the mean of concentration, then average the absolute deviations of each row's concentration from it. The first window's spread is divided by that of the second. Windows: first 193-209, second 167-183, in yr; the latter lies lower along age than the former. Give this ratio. 1.3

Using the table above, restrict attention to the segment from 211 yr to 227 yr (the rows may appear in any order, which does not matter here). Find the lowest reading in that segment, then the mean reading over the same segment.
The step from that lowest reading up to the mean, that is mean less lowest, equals 11.2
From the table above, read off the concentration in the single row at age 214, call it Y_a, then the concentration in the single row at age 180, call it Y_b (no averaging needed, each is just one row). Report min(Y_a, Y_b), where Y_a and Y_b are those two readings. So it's 314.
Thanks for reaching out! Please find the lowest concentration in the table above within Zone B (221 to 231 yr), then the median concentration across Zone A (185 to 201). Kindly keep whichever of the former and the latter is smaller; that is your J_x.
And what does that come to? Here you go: 301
